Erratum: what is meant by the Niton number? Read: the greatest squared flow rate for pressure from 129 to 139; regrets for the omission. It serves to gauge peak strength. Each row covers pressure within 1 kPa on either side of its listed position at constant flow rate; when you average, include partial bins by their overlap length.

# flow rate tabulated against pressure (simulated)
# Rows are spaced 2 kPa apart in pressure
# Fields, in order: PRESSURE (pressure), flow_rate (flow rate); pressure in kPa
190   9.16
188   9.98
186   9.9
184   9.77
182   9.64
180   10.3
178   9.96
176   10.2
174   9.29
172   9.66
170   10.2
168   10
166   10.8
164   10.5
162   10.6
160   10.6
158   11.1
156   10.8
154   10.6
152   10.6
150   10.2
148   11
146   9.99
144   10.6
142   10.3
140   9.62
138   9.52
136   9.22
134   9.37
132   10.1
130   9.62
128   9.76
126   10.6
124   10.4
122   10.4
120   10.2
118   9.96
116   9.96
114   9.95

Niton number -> 102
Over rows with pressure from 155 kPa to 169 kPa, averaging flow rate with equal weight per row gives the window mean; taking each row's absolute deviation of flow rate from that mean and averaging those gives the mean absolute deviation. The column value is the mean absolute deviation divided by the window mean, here 0.022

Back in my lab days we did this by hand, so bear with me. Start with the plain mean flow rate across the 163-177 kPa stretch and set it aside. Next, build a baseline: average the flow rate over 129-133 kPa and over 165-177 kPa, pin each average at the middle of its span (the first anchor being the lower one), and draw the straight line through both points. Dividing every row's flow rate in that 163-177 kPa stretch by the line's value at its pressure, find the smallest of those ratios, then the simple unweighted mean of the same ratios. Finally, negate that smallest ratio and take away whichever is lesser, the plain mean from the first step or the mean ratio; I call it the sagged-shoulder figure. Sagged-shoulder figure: -1.93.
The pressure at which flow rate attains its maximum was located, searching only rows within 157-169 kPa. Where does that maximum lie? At 158 kPa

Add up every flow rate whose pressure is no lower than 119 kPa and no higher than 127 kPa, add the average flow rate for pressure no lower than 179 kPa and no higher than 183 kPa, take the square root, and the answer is 7.18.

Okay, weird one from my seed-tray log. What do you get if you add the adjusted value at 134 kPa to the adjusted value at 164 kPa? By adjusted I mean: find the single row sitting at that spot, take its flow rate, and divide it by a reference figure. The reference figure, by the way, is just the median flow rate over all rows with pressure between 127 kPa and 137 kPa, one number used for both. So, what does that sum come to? 2.07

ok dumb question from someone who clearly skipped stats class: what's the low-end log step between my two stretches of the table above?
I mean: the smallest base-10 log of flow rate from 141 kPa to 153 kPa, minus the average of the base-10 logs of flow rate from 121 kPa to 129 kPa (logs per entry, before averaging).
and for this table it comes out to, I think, -0.013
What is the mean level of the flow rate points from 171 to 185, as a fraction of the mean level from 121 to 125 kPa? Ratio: 0.95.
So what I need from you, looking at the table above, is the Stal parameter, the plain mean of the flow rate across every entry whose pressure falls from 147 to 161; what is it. 10.7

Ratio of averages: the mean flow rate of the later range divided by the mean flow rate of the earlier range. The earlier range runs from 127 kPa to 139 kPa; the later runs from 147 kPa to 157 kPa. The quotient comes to 1.11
